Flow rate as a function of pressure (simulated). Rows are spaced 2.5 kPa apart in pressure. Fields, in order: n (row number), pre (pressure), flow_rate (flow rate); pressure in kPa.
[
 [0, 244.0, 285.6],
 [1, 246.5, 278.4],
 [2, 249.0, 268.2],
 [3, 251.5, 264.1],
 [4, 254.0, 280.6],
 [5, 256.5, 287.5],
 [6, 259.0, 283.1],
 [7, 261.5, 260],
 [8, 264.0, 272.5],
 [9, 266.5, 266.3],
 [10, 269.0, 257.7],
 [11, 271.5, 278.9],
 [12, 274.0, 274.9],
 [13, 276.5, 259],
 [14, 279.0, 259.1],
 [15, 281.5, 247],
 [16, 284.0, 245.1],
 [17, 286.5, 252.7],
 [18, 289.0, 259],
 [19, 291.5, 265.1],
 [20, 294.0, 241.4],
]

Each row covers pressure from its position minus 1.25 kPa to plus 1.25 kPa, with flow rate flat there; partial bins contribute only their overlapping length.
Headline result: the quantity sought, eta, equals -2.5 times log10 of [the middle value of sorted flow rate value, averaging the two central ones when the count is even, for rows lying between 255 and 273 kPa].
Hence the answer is -6.09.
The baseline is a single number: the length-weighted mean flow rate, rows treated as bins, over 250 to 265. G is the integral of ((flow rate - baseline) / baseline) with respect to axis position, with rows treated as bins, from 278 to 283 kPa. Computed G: -0.40 kPa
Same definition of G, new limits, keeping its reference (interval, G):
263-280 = -0.47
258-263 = -0.06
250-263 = 0.02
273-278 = -0.15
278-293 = -1.10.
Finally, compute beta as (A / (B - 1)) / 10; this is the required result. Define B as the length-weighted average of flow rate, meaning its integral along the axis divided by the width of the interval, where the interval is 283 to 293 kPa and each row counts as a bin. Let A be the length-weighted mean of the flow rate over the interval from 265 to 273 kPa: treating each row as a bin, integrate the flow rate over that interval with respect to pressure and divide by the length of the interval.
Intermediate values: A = 268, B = 255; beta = 0.105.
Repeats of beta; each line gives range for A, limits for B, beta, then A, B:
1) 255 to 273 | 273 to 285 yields 0.106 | 272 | 257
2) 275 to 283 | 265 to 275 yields 0.095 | 255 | 269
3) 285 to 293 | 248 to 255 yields 0.096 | 258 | 271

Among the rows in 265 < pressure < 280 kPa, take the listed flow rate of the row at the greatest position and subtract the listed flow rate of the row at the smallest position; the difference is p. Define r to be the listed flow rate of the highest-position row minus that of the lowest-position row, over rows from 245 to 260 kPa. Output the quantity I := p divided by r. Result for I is -1.5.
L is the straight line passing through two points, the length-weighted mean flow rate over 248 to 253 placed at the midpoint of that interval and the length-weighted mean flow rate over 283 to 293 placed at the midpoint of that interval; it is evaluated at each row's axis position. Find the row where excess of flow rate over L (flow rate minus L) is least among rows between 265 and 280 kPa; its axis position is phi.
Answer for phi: 269.0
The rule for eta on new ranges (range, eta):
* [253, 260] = -6.13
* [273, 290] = -6.03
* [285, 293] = -6.03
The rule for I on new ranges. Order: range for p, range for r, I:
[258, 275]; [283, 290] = -0.6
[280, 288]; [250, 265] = 0.7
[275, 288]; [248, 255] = -0.5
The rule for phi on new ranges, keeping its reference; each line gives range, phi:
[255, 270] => 269.0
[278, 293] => 284.0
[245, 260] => 251.5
